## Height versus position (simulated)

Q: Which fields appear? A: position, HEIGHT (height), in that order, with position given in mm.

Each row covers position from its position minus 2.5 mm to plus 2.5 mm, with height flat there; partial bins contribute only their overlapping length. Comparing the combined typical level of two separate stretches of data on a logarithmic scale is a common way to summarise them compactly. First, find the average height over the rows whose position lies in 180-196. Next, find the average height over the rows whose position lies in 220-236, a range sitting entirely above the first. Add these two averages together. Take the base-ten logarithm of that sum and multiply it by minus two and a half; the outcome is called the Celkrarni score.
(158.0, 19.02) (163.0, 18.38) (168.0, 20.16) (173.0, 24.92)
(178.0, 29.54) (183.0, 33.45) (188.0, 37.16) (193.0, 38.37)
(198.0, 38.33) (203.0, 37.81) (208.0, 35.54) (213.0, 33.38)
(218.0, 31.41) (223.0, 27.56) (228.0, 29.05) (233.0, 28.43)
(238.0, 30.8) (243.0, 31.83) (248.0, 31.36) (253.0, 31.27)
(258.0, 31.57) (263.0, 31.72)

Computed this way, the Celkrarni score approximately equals -4.53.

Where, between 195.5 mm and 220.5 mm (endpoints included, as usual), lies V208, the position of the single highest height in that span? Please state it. 198.0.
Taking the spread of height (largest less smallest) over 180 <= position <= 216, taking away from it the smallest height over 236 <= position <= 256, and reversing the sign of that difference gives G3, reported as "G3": 25.8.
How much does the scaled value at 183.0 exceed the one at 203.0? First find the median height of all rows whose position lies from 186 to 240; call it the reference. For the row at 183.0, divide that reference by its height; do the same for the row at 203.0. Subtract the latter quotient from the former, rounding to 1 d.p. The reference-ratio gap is 0.1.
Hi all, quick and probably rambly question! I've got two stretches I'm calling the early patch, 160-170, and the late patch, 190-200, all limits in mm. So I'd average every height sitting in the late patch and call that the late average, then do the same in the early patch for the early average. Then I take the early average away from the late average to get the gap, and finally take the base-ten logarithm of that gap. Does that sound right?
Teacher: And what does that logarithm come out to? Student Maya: 1.3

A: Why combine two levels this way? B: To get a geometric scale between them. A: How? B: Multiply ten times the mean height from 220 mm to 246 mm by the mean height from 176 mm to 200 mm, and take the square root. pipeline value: 102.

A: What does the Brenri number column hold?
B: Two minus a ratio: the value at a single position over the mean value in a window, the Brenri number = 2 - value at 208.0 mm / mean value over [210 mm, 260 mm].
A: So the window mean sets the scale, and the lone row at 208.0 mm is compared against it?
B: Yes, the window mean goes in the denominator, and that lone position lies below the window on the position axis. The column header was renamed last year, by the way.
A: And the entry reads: 0.8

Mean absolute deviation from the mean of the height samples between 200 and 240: 2.9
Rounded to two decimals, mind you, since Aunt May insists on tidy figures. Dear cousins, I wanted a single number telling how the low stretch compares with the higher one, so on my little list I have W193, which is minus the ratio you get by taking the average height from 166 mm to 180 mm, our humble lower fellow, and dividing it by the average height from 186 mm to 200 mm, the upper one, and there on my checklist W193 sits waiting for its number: -0.66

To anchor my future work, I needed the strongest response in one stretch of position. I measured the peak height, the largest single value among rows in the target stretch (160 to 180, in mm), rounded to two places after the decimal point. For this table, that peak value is 29.54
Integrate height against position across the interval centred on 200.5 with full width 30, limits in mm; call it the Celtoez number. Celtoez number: 1103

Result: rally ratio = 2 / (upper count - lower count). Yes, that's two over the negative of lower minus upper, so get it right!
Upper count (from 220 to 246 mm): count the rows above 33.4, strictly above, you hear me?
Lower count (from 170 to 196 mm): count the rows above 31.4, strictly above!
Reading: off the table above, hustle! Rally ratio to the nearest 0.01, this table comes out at -0.67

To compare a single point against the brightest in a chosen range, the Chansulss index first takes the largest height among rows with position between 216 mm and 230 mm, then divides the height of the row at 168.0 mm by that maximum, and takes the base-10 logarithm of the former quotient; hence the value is -0.19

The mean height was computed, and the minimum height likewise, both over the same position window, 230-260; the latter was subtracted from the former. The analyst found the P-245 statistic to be 2.4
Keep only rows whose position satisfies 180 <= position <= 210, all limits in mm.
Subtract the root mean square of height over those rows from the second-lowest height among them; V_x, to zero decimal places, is -1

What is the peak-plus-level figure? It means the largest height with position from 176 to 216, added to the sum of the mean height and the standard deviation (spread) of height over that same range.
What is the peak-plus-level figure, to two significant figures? 77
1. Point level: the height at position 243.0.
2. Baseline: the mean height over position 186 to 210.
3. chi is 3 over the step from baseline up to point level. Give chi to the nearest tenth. -0.5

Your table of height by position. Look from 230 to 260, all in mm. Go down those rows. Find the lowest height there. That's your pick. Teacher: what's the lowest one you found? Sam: 28.43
